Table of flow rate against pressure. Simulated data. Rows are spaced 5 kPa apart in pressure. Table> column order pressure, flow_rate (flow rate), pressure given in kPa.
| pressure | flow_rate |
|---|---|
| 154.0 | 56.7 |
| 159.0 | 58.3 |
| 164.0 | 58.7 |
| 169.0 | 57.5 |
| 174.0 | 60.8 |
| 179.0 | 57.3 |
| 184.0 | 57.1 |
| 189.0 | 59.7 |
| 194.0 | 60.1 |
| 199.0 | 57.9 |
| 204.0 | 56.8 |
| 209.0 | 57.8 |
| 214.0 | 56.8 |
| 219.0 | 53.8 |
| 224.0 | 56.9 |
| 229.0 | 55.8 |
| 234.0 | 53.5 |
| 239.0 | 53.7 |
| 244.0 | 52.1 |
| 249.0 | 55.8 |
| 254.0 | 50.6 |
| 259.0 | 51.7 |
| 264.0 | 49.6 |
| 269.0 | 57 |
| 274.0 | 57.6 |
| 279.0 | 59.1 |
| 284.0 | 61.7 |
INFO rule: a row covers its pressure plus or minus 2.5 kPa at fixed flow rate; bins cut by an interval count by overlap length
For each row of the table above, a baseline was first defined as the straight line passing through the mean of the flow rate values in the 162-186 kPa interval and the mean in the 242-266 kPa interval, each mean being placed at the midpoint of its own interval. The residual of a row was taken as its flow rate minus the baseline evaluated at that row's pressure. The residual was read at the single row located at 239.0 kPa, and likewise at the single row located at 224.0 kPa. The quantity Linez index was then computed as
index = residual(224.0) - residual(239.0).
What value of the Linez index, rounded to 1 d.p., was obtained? 2.0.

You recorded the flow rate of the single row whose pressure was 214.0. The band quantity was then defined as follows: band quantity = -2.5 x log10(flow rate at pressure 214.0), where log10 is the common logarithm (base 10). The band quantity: -4.39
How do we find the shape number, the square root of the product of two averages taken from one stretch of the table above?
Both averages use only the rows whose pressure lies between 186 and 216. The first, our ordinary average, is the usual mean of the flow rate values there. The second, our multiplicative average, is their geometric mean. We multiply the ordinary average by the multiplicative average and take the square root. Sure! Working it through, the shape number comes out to 58.2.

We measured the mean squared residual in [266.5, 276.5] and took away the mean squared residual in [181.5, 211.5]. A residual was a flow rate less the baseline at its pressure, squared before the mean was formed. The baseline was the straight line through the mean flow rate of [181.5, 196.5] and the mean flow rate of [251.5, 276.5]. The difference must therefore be 20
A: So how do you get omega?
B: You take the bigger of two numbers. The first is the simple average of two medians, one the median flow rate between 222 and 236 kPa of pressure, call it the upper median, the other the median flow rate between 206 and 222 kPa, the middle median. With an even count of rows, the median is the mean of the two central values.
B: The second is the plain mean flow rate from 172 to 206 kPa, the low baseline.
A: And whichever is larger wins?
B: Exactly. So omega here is 58.5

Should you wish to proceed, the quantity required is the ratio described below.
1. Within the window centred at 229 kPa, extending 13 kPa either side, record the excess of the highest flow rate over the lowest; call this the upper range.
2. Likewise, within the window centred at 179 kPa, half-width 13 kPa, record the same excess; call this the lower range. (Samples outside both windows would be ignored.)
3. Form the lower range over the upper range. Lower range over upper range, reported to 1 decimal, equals 1.1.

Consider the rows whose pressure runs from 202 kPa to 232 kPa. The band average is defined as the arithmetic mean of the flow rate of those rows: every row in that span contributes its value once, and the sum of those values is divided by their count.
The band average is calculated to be 56.3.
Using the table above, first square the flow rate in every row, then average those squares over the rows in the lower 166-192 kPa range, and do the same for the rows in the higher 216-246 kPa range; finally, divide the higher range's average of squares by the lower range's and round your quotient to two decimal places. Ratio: 0.86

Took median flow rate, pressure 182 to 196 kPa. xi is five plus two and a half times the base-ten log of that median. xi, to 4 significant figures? 9.440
